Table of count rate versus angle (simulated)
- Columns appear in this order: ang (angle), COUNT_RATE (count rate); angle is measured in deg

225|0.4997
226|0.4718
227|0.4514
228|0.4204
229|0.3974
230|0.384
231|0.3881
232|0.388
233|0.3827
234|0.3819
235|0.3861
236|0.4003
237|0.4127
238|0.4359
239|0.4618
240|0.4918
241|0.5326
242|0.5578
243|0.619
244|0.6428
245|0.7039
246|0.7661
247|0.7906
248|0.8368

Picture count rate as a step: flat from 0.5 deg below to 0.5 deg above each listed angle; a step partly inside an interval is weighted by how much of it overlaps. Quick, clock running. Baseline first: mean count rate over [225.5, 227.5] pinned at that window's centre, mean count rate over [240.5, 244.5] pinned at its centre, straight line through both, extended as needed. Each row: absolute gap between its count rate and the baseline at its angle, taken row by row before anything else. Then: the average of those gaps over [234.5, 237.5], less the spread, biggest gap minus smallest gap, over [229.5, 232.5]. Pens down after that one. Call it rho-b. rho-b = 0.13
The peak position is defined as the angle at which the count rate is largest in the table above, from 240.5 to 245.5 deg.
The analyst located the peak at 245 deg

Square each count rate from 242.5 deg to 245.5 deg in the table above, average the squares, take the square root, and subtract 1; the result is -0.34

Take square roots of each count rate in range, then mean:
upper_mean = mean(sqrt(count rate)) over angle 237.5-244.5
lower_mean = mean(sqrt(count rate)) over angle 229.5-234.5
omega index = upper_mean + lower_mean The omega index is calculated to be 1.35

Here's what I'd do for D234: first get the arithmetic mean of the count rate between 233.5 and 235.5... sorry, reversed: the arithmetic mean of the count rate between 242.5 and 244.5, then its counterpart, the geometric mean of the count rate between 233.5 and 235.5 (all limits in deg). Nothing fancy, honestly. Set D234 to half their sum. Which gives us 0.51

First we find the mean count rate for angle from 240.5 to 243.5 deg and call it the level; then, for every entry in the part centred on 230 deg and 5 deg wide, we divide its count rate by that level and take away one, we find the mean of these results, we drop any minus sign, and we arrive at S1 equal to 0.31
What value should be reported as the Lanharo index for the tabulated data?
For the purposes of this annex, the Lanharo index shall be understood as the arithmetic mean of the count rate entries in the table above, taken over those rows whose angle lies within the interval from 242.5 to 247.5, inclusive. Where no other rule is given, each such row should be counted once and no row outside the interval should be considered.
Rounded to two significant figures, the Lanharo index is 0.70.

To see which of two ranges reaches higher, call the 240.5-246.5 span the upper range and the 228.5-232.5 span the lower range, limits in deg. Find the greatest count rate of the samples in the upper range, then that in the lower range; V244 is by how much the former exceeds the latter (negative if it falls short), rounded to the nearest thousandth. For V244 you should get 0.369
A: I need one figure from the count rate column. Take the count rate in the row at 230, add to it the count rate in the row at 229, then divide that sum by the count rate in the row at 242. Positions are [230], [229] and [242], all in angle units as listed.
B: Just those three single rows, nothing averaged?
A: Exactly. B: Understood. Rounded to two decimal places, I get 1.40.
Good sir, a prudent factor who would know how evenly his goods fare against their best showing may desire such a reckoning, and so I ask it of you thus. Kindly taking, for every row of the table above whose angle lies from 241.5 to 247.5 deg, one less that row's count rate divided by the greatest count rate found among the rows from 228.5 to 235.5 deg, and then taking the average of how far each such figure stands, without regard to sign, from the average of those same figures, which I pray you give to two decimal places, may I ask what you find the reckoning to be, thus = 0.18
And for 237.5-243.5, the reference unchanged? 0.13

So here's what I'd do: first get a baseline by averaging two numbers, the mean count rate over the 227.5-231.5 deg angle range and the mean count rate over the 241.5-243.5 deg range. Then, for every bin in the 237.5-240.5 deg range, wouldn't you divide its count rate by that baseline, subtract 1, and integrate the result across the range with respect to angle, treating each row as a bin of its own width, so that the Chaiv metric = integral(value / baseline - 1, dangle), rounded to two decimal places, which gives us -0.18 deg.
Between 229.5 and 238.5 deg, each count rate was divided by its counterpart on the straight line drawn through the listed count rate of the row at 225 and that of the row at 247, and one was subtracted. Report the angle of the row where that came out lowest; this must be 235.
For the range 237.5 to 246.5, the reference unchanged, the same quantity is 238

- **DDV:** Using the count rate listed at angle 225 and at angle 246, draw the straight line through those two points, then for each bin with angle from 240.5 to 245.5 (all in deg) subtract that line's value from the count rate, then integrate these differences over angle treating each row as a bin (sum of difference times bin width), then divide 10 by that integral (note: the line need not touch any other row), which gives -17.1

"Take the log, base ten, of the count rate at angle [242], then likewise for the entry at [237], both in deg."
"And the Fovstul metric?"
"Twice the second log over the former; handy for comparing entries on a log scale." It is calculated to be 3.0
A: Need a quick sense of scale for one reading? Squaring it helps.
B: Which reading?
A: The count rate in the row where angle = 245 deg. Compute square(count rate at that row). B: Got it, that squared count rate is 0.495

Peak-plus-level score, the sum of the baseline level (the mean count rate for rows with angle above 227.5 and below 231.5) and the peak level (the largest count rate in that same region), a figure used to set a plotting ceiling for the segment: 0.82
